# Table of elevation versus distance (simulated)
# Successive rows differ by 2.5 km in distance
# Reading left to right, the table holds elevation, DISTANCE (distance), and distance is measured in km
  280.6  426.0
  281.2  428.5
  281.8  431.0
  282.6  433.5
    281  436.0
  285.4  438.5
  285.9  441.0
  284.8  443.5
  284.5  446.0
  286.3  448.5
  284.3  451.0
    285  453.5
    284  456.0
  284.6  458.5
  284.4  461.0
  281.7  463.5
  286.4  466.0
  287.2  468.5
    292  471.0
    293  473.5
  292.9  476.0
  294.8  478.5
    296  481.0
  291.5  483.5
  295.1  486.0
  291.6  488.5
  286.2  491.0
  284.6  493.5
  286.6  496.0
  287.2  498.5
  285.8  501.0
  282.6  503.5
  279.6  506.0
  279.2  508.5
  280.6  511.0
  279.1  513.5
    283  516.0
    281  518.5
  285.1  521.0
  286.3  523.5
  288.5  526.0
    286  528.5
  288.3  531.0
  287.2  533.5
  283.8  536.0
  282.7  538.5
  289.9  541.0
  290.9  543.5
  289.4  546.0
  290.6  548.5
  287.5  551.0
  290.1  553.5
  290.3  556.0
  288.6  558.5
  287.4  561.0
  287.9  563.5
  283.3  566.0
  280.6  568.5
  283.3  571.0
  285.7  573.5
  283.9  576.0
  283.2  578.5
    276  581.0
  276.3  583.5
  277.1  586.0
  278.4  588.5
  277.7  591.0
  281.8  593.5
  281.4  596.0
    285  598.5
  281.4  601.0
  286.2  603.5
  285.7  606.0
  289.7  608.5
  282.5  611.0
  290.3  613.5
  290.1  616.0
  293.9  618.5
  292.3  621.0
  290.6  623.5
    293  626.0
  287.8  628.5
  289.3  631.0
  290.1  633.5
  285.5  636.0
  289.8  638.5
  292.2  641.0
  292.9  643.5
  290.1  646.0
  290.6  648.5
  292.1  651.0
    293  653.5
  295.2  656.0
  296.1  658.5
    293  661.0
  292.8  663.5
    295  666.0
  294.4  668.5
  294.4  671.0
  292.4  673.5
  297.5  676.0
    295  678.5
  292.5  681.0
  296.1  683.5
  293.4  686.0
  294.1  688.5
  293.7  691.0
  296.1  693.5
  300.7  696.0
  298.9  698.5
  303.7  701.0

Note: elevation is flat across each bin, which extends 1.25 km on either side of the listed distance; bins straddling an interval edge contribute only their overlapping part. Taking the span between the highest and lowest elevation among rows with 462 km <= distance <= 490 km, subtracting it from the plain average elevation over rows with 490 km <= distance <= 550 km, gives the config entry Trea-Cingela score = 271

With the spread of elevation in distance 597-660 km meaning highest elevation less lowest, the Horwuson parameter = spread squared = 216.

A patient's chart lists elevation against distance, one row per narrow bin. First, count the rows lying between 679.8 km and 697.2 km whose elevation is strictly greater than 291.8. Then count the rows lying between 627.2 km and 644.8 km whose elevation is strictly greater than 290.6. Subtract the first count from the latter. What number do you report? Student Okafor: -5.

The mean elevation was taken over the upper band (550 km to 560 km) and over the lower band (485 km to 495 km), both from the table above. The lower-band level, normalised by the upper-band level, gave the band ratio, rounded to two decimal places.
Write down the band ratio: 1.00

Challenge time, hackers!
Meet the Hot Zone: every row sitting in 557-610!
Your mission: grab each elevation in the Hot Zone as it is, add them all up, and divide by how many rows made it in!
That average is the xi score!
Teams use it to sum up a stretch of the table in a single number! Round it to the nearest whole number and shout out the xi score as 283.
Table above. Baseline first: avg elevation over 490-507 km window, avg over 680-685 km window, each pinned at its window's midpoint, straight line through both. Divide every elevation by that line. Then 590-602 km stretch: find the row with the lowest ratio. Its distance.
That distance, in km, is 591.0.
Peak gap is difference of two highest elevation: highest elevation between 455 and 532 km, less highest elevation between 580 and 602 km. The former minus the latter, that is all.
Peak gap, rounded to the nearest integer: 11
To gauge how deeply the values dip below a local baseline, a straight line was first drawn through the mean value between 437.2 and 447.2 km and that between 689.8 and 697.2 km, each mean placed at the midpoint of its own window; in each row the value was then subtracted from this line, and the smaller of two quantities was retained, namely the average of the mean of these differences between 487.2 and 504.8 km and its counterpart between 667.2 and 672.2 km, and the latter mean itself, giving 1.3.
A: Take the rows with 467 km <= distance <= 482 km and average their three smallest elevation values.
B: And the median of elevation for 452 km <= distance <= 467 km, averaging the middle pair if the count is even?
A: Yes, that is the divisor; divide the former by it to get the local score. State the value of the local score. 1.02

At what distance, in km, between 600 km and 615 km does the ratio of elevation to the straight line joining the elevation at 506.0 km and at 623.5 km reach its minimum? 601.0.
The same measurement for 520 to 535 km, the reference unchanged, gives 521.0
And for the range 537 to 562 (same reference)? 538.5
